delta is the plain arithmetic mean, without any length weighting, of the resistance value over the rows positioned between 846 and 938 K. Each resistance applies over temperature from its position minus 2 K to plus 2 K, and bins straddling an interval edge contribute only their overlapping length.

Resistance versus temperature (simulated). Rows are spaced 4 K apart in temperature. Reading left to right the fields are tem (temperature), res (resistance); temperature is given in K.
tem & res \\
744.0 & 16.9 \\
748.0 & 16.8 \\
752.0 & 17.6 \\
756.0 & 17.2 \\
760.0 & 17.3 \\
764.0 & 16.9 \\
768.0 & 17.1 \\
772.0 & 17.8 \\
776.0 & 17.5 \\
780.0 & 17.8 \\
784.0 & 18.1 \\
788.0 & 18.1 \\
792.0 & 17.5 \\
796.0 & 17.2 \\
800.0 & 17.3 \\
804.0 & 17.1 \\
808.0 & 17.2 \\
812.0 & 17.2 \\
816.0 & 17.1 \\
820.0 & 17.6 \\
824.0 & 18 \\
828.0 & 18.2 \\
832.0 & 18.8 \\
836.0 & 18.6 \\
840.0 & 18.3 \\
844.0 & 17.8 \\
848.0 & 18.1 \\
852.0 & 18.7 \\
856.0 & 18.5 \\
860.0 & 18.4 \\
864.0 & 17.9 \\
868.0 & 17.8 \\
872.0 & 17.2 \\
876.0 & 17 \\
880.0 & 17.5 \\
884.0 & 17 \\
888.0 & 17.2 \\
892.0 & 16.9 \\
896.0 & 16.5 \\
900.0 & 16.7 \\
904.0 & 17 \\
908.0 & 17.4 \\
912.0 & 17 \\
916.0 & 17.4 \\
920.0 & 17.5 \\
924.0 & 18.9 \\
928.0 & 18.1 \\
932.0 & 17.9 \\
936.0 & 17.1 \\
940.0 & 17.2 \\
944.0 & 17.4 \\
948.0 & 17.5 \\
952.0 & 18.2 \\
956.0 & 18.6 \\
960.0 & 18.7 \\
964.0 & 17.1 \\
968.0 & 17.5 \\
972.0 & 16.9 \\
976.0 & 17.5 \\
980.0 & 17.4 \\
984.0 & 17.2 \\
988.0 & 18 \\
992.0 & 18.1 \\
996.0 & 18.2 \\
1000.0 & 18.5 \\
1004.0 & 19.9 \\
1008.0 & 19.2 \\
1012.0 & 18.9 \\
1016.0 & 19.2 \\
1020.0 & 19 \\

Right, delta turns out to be 17.6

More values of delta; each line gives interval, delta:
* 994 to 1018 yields 19.0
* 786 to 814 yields 17.4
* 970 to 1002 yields 17.7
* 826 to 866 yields 18.3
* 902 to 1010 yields 17.8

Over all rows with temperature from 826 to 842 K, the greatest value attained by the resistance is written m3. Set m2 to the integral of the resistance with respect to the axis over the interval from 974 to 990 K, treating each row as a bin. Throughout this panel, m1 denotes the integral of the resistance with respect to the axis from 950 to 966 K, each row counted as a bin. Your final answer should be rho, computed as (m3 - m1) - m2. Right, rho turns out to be -552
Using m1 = 290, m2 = 280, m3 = 18.8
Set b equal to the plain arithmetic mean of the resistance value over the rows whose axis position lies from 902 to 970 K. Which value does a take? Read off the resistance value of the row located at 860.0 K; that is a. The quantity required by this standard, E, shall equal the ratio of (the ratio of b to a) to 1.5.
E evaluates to 0.640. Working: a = 18.4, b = 17.7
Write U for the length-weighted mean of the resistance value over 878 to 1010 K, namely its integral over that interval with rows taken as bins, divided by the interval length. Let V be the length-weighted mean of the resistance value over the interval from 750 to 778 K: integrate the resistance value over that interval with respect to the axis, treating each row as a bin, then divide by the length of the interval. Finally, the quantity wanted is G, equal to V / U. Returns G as 0.98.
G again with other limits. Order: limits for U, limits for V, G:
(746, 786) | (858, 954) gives 1.00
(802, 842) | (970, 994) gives 0.98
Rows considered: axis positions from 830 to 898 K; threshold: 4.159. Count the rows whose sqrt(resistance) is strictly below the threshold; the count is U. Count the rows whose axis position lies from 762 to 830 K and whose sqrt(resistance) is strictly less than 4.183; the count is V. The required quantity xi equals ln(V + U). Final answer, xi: 2.64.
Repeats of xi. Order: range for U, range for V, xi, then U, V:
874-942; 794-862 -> 2.77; 10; 6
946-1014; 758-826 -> 2.48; 3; 9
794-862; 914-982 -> 2.48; 5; 7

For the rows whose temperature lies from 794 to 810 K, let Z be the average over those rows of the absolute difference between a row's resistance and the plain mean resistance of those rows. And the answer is 0.05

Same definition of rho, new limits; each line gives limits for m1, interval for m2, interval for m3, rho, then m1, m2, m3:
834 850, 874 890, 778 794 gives -548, 291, 275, 18.1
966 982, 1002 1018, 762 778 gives -568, 277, 309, 17.8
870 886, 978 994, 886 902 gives -540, 275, 283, 17.2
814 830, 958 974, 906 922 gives -547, 284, 281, 17.5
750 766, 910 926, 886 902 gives -542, 276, 283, 17.2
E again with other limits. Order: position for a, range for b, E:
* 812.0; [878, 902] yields 0.658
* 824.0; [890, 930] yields 0.642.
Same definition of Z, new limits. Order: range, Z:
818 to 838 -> 0.37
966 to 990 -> 0.25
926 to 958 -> 0.45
